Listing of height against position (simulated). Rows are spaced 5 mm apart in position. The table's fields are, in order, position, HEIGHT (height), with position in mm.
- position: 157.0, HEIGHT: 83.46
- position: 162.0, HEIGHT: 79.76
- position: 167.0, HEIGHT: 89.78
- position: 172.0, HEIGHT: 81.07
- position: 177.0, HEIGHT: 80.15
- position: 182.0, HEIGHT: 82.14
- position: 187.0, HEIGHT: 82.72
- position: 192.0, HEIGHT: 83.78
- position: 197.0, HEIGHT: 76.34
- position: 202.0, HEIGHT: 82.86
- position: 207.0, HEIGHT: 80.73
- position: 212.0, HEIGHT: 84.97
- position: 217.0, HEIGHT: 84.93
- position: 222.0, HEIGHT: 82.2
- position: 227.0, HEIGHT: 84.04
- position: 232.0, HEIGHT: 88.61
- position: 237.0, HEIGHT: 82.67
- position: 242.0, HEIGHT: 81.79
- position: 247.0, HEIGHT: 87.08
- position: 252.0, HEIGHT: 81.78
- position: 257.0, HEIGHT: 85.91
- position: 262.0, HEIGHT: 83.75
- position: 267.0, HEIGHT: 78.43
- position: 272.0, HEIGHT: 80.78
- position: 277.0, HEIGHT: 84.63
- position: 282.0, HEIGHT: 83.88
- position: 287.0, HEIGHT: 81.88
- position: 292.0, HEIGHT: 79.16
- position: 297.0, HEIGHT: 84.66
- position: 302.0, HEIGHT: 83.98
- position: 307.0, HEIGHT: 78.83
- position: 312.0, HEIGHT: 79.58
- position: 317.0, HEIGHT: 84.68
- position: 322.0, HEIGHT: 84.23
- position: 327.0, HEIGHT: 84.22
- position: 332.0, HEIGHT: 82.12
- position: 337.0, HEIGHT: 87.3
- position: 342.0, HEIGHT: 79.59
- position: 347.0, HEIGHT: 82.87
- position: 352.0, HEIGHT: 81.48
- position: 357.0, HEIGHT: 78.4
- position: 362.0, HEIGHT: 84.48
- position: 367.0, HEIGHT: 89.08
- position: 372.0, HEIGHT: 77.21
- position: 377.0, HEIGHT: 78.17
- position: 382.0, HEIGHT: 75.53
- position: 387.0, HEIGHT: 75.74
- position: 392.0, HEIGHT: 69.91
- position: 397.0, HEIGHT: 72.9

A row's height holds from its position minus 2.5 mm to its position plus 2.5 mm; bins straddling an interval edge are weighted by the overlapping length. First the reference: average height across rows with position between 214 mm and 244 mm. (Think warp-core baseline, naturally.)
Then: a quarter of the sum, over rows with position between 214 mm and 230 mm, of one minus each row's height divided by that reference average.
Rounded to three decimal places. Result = 0.003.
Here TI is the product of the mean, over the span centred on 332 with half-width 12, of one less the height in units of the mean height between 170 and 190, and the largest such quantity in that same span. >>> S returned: -0.0006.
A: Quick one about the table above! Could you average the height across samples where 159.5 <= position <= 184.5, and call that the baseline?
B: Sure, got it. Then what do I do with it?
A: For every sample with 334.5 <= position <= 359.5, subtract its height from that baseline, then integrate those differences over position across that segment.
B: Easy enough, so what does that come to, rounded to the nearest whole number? 16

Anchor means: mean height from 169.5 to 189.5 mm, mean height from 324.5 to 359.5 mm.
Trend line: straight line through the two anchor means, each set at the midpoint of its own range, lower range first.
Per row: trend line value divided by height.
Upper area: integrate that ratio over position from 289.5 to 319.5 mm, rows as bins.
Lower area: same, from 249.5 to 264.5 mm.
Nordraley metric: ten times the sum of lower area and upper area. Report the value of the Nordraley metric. 448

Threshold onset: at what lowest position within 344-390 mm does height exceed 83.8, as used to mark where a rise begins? 362.0 mm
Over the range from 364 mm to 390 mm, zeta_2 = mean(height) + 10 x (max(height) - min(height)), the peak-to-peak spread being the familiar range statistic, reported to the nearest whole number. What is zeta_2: 215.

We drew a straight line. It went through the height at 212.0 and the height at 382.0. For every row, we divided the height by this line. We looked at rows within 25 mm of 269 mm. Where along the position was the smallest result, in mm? 267.0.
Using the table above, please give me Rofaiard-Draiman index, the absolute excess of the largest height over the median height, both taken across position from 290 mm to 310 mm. 3.1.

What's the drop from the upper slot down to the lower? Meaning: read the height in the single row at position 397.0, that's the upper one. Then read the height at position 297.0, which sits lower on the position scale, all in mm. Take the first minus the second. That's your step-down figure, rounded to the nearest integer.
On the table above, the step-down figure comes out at -12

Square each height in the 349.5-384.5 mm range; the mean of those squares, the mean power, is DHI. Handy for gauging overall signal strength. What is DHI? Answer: 6519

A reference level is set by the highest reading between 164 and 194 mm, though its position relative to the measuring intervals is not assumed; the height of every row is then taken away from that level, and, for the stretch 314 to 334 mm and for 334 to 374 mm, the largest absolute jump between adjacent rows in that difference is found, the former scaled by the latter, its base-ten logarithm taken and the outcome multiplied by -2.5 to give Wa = 1.9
